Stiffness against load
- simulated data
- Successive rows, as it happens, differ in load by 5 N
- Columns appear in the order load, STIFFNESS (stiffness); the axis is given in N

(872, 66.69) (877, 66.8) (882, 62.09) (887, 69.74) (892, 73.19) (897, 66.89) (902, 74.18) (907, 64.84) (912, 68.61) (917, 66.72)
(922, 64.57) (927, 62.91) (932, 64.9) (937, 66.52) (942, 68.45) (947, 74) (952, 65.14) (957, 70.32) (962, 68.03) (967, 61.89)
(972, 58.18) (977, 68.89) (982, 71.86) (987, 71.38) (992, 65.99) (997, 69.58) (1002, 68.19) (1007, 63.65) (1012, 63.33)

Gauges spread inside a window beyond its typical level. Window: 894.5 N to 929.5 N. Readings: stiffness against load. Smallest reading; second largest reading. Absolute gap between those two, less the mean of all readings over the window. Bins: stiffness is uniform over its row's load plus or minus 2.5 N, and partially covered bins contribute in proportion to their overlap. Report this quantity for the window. -61.3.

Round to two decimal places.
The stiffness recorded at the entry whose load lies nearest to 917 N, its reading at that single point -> 66.72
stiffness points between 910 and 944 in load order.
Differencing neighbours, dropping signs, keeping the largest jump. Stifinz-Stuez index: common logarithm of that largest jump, 0.33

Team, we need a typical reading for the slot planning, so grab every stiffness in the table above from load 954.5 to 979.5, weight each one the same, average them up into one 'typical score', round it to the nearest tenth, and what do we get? 65.5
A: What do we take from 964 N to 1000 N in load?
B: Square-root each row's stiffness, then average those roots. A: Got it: 8.17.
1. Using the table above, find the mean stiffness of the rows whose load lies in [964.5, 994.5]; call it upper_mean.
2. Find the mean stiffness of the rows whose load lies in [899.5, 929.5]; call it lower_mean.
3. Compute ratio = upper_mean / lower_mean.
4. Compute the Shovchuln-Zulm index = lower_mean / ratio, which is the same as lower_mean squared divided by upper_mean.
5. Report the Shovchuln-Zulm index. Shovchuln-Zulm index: 67.6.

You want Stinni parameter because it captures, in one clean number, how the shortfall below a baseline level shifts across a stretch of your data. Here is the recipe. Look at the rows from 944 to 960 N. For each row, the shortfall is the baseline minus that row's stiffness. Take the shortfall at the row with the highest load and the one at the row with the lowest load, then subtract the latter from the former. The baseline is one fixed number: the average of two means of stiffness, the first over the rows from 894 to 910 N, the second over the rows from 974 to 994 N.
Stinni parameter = 4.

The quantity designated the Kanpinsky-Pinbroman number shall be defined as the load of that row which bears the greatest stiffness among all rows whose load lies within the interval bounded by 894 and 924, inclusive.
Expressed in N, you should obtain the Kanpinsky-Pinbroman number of 902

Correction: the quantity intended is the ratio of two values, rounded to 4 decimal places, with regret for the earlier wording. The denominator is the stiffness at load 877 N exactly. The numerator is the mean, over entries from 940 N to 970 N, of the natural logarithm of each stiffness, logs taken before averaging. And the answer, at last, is 0.0631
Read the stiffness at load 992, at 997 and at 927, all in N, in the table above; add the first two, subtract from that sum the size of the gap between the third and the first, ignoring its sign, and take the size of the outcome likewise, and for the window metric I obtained 132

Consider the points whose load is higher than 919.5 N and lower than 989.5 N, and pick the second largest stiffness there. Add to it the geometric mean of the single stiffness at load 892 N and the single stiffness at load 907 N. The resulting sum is 141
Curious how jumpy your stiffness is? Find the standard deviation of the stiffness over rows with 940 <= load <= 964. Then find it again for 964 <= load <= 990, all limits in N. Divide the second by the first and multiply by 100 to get 187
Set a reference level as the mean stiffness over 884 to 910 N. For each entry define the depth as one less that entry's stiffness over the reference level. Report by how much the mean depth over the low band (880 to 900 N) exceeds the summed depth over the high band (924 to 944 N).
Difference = -0.21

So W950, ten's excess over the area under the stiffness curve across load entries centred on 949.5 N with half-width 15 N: -2052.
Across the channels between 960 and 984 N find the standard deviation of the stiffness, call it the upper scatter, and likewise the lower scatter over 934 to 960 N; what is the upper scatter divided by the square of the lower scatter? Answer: 0.5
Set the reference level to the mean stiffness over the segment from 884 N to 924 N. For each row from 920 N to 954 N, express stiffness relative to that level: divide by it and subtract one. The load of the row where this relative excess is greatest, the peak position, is 947 N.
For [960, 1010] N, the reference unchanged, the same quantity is 982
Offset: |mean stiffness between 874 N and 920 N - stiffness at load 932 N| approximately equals 3.2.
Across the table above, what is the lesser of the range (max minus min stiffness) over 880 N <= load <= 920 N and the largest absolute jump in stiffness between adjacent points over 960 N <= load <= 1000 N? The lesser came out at 11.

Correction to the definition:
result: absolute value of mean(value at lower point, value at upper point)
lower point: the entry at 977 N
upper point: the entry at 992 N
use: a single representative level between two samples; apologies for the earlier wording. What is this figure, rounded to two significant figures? 67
